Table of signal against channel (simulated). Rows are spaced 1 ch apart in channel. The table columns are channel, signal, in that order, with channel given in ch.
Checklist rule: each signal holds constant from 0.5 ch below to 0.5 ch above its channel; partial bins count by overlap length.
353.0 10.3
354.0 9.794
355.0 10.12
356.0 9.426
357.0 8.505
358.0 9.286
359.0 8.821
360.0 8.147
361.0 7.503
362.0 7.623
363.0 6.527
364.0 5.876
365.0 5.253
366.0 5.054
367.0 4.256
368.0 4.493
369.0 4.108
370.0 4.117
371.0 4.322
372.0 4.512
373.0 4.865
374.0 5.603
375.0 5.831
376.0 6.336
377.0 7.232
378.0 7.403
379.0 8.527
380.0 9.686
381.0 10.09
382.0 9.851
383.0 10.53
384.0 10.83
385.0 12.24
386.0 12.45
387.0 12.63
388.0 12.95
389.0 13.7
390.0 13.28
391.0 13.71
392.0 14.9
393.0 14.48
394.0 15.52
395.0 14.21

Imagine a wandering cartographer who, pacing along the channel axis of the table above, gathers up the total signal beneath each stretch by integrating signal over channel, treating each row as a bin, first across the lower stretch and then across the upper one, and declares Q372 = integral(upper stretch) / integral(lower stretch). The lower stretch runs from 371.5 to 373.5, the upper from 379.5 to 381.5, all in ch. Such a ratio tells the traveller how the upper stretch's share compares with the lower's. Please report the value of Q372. 2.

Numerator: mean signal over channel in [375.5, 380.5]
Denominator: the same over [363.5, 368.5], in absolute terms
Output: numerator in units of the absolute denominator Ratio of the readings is 1.57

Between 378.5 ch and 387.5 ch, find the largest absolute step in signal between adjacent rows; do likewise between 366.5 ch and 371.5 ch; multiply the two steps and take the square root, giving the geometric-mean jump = 0.74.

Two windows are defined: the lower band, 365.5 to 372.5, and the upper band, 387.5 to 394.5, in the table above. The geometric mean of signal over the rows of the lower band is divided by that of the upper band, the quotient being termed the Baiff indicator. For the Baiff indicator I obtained 0.31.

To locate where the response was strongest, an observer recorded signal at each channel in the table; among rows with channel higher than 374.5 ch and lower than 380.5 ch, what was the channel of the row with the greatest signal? 380.0 ch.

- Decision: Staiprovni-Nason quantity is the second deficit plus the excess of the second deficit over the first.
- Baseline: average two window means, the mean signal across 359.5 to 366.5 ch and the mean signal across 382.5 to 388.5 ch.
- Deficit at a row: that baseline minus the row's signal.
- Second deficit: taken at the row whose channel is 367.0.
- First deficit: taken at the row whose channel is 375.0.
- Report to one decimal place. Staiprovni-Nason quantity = 6.6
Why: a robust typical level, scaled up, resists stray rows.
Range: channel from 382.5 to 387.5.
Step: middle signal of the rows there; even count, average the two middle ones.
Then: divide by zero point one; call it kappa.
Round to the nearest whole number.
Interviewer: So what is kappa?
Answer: 122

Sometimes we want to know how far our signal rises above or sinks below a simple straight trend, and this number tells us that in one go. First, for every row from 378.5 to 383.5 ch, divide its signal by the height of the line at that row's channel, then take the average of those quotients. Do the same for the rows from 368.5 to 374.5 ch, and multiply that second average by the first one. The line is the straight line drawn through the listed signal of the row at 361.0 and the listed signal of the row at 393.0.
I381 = 0.38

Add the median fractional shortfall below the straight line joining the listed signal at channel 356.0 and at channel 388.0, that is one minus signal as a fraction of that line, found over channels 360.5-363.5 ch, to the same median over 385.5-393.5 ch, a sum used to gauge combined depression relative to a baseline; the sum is 0.2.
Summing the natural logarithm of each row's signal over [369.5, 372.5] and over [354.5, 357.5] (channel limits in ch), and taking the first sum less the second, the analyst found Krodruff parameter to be -2.3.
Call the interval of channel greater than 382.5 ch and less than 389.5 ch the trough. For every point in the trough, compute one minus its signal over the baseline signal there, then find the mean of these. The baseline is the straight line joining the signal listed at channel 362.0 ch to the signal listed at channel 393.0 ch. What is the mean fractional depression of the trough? 0.1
